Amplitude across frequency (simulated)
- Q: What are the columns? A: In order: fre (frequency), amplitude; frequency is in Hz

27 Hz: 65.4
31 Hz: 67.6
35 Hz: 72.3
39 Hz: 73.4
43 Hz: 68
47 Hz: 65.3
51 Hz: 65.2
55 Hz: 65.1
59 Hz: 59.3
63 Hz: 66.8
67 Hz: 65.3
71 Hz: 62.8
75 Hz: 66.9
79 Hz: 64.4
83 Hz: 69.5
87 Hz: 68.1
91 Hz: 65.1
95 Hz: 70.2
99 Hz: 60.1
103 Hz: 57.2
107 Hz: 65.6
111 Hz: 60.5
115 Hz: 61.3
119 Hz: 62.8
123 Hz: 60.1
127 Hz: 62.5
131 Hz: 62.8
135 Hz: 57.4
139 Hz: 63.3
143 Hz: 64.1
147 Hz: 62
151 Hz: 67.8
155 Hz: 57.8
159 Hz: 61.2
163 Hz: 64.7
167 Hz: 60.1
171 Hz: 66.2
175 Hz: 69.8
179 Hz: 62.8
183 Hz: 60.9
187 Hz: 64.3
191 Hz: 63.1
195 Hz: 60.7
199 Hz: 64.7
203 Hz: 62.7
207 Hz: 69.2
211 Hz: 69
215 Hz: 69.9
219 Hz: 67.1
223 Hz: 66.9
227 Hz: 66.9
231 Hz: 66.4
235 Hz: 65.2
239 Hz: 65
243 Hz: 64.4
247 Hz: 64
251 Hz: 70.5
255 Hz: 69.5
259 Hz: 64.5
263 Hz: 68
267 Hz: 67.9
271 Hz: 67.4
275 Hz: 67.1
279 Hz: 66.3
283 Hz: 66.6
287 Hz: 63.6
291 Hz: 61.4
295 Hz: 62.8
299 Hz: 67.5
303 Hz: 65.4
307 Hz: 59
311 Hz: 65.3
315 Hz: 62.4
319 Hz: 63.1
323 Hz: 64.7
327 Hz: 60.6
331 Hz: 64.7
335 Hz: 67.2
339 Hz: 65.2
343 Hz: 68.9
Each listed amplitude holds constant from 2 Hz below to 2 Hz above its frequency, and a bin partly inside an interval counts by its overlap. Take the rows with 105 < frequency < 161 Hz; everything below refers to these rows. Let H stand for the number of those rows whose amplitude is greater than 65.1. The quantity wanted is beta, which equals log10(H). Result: 0.3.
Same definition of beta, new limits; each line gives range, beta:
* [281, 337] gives 0.7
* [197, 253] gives 1.0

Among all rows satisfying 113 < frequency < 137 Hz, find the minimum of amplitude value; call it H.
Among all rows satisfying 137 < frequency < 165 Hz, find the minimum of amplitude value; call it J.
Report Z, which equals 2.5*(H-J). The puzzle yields -1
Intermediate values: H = 57.4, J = 57.8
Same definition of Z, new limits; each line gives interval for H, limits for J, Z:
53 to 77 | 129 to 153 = 5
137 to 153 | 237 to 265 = -5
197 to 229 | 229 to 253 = -3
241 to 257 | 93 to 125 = 17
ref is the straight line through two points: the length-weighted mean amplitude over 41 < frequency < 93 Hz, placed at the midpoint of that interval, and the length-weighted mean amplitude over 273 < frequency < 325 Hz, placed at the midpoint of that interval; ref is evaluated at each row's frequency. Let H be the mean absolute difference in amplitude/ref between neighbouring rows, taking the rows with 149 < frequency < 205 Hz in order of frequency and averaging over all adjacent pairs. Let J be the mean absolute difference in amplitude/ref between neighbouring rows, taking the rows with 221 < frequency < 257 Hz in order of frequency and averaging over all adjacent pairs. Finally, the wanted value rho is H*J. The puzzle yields 0.0013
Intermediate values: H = 0.063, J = 0.02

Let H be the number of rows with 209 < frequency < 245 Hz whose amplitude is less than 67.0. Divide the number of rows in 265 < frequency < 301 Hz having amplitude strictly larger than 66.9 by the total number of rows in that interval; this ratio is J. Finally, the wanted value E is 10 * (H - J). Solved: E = 56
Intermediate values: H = 6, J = 0.44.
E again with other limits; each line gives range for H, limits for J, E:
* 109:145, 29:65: 86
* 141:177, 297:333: 69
